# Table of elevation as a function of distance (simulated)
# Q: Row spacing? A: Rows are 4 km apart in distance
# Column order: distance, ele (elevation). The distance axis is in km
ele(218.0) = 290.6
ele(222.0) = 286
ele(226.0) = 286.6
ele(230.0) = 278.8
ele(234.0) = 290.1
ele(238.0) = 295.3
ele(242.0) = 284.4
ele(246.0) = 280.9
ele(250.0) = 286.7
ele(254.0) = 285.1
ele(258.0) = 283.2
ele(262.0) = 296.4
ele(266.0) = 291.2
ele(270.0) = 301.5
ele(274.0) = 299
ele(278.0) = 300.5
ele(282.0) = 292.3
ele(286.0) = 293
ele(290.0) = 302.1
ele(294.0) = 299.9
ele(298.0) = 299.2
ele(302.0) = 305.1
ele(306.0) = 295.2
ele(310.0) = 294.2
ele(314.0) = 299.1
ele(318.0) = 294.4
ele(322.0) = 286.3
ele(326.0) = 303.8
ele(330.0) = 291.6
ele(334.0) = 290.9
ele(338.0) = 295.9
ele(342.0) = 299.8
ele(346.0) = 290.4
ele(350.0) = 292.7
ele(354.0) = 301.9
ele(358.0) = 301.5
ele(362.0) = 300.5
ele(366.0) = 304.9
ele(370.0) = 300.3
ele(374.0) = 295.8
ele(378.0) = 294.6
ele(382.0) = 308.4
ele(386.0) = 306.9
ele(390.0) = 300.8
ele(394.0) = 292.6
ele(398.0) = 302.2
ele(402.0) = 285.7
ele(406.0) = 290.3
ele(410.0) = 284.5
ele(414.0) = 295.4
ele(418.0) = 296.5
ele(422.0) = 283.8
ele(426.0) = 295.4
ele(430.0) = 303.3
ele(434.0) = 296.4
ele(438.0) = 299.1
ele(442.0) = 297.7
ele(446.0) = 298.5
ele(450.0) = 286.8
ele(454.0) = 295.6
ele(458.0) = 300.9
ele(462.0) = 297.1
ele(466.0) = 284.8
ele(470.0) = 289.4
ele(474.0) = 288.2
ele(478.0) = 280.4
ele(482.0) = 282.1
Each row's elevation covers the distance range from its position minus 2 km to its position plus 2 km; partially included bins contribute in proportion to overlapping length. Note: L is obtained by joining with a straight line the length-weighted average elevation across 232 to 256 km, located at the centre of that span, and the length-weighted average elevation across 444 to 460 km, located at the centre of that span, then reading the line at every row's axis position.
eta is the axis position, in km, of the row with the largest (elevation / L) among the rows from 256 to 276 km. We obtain 270.0 km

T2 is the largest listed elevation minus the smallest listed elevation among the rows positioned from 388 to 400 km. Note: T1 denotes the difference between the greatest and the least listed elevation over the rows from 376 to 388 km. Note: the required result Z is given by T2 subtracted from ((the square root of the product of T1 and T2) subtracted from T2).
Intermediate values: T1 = 13.8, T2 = 9.6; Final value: -11.5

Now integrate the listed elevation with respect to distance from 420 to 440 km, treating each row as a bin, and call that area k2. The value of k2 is 5912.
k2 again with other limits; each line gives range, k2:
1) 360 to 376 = 4806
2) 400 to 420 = 5810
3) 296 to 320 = 7149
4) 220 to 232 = 3406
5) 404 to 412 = 2299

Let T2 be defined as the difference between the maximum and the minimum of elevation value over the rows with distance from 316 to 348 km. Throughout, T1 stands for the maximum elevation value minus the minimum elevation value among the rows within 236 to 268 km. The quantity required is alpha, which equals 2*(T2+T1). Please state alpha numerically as 66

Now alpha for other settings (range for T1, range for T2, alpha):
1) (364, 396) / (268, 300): 51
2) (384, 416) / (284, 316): 69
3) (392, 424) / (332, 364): 60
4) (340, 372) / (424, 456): 62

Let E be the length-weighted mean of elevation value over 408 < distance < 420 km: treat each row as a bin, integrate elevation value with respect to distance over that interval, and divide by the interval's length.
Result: 292.1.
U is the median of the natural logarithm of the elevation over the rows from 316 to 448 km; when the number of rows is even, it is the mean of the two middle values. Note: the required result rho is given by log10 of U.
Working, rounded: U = 5.69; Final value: 0.755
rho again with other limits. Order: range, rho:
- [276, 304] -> 0.756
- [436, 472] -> 0.755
